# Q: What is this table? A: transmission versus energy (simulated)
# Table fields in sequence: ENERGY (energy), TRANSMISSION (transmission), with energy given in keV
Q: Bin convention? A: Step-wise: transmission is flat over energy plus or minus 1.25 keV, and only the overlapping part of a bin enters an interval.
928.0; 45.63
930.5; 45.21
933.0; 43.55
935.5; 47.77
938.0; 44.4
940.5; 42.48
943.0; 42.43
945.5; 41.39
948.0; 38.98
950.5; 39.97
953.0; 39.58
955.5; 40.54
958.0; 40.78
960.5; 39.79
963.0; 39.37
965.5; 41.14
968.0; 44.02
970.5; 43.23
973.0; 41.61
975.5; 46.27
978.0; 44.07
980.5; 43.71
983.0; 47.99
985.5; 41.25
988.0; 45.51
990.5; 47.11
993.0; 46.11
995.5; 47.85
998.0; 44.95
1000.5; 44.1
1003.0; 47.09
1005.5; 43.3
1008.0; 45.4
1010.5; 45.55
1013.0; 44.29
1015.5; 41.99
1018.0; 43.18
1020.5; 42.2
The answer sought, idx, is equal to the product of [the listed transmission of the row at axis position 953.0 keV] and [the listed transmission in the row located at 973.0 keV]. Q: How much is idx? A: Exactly 1647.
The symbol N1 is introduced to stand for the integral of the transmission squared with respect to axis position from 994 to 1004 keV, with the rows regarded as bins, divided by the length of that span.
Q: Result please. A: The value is 2116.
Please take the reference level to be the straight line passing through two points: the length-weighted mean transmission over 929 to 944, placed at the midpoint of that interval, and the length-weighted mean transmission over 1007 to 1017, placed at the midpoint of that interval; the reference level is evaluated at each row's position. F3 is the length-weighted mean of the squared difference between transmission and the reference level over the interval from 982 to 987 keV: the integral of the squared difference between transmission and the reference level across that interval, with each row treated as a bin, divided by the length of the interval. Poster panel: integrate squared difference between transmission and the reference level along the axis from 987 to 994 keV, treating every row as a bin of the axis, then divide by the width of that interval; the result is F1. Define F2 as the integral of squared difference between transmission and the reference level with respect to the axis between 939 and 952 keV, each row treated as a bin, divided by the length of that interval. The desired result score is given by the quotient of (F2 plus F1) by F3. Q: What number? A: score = 1.6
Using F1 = 4.4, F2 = 13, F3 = 11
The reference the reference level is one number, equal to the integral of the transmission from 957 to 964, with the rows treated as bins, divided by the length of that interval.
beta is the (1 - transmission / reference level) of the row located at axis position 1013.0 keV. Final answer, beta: -0.11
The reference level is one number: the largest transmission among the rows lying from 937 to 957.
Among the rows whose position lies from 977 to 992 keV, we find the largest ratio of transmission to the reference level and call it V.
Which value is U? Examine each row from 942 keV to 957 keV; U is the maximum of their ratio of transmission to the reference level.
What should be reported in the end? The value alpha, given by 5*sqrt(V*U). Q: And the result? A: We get 5.08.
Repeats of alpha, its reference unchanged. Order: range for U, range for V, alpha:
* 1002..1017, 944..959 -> 4.97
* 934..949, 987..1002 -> 5.38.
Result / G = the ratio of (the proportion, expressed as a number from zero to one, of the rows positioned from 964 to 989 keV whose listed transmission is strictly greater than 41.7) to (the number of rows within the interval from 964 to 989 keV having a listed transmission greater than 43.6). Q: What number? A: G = 0.12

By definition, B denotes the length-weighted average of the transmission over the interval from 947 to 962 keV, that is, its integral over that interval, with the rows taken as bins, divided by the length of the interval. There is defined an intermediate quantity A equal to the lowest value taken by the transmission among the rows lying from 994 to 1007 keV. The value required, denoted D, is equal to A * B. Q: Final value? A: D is 1730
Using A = 43.3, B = 39.9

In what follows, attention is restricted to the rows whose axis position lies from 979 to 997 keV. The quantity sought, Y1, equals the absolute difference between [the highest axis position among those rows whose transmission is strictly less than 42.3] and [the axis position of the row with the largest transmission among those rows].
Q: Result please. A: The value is 2.5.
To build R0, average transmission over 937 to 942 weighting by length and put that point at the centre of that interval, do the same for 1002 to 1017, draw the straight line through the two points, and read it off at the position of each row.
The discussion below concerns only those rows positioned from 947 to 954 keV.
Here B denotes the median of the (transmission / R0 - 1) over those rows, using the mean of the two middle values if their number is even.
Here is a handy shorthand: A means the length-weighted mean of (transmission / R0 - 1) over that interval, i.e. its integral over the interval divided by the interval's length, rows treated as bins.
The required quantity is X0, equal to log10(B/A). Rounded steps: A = -0.092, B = -0.092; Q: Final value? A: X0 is 0.00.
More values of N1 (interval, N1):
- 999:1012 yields 2033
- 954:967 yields 1631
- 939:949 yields 1721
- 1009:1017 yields 1935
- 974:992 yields 2038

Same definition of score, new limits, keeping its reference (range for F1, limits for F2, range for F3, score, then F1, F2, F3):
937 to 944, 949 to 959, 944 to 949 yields 1.1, 2.4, 18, 18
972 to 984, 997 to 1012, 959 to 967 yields 0.4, 4.8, 2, 18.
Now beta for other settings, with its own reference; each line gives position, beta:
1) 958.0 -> -0.02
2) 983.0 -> -0.20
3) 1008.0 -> -0.14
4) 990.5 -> -0.18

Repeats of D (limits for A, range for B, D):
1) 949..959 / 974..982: 1769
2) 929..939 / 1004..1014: 1947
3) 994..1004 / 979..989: 1966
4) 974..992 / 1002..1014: 1860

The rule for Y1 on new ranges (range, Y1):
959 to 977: 2.5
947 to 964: 5.0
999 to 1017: 12.5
